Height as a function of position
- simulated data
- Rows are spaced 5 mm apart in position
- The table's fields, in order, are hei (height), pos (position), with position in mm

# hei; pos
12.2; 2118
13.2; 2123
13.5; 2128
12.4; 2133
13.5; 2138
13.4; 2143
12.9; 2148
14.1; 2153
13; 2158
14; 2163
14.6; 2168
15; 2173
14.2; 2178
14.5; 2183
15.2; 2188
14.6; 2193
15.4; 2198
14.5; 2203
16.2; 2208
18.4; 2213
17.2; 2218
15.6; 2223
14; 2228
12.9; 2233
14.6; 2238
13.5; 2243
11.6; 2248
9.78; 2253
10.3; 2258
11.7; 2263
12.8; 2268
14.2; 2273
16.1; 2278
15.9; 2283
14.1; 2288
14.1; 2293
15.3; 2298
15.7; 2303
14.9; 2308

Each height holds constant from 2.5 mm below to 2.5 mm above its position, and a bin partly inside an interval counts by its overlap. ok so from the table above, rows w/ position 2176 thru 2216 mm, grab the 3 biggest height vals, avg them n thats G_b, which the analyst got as 16.7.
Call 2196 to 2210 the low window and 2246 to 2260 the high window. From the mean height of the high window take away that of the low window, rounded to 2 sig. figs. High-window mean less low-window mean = -4.8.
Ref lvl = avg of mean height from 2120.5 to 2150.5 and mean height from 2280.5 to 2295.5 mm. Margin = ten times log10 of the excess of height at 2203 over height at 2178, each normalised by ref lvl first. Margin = -17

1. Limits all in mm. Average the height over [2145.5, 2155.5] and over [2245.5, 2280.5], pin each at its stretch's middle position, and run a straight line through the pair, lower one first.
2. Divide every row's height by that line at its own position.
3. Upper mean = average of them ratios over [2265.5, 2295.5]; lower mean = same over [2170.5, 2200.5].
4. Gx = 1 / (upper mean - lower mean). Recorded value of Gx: 15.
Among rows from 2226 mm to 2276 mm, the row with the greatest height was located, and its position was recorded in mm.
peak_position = 2238 mm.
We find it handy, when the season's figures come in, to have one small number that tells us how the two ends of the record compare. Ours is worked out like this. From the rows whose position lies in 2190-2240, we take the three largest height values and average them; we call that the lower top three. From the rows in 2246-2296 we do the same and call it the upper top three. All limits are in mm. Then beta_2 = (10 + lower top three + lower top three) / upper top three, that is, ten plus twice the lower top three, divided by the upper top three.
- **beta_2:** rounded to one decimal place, 2.9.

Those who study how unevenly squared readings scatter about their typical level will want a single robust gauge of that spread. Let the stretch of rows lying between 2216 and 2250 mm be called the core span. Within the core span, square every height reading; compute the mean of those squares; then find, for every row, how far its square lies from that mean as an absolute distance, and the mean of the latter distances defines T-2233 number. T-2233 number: 39.7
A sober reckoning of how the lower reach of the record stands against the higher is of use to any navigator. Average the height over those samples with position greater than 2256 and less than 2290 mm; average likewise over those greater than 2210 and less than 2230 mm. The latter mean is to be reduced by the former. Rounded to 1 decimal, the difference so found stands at 2.7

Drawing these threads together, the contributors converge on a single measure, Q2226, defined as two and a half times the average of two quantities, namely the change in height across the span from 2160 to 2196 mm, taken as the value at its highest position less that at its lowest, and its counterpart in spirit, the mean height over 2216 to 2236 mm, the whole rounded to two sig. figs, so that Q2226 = 19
